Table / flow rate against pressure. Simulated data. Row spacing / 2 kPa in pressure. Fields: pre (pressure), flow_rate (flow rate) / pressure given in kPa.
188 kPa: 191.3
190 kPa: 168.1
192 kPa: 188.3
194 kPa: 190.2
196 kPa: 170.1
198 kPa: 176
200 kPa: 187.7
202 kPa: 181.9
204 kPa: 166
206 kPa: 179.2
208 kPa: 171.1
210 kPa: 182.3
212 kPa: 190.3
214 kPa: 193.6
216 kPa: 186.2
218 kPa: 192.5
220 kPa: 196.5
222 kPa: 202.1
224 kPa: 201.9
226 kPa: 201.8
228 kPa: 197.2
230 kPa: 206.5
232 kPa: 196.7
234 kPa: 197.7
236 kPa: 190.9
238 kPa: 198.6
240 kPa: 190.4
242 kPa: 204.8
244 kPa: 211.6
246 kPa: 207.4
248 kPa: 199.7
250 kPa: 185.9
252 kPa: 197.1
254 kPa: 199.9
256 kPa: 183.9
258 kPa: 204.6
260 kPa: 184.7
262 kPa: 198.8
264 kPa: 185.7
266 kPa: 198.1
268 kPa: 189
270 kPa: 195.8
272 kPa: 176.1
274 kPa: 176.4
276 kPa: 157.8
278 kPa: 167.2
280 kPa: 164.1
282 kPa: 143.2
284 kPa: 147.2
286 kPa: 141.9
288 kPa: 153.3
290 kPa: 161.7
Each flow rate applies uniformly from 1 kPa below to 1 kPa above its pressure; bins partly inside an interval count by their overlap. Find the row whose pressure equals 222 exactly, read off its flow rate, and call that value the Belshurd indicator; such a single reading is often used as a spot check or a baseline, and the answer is 202.1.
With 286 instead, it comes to 141.9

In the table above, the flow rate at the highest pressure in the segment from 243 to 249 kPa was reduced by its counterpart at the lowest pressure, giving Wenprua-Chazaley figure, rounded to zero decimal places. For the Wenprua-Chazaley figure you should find -12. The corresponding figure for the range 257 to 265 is -19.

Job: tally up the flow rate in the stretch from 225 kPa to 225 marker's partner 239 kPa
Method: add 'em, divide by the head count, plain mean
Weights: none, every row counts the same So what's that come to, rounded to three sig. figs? 198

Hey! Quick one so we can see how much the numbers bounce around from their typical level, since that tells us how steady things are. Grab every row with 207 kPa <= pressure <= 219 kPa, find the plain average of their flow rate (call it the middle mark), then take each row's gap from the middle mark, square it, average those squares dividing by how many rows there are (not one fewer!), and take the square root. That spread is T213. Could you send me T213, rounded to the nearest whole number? 8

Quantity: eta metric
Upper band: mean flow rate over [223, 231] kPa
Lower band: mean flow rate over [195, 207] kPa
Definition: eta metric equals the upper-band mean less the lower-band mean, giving 25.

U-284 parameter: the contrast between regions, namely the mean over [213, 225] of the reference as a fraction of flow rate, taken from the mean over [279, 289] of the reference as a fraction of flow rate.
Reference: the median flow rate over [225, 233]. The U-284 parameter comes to 0.31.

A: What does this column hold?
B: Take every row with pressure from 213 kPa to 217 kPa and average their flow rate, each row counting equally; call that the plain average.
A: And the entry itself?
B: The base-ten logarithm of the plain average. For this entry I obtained 2.28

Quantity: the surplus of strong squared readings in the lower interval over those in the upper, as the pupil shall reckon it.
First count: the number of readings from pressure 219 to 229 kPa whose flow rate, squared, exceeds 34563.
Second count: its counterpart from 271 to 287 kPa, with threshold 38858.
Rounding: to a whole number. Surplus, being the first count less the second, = 5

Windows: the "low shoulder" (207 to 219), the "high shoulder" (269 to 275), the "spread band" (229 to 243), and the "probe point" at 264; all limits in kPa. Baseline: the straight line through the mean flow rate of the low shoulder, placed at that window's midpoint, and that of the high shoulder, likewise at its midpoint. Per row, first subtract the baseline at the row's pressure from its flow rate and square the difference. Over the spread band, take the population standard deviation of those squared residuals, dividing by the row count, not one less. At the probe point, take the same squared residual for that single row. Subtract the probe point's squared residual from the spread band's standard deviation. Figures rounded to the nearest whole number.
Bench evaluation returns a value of 151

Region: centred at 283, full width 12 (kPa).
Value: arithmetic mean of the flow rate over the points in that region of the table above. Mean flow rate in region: 153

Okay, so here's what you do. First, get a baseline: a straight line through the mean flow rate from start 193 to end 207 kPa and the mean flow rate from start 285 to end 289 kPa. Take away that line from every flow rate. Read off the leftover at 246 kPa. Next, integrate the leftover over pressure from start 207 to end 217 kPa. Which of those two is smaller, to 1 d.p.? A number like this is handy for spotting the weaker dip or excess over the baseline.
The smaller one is 45.1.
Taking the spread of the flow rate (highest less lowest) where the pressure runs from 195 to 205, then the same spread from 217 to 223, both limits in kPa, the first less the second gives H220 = 12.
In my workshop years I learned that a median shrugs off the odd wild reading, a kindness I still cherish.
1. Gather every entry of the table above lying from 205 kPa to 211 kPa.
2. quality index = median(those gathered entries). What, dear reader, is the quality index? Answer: 179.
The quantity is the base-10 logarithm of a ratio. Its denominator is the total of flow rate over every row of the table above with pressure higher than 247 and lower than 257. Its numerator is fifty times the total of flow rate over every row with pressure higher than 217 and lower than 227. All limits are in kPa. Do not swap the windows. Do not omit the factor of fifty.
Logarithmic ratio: 1.71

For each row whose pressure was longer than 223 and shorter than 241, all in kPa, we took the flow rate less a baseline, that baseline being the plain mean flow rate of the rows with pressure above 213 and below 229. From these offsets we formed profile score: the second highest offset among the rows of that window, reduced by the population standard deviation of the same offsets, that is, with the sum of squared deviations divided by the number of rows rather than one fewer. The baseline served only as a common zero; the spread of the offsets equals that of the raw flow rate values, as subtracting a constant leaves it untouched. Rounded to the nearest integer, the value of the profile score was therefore 1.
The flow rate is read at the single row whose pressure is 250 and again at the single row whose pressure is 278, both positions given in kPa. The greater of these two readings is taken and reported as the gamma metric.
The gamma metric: 186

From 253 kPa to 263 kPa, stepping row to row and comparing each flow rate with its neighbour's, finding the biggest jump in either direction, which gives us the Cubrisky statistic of 21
